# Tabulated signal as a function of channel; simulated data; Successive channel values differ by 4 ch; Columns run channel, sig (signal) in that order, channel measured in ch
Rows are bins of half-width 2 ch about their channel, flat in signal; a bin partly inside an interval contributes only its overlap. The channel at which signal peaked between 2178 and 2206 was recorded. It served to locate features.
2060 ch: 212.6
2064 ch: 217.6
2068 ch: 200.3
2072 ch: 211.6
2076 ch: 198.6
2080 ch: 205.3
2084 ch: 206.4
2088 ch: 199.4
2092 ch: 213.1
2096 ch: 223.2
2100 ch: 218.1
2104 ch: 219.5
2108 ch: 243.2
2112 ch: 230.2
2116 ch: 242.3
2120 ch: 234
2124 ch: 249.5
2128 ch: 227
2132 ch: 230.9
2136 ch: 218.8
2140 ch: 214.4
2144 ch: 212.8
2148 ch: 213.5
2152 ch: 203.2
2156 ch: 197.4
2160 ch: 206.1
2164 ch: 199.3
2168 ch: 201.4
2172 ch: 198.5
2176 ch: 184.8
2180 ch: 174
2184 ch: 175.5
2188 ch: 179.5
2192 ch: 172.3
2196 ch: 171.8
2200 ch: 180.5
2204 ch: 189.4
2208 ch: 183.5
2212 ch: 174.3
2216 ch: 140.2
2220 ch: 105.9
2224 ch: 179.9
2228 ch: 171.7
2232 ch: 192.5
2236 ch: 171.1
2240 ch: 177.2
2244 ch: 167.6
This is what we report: 2204 ch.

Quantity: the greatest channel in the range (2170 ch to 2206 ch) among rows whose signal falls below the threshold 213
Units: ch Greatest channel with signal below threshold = 2204 ch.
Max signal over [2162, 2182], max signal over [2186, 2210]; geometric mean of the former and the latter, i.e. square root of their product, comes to 195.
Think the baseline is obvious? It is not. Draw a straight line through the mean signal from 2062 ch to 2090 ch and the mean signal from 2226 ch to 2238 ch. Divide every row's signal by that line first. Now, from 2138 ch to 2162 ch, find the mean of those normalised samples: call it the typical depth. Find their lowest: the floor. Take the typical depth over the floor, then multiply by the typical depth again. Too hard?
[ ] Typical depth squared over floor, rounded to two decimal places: 1.13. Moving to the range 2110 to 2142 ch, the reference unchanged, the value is 1.25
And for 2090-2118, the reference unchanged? 1.22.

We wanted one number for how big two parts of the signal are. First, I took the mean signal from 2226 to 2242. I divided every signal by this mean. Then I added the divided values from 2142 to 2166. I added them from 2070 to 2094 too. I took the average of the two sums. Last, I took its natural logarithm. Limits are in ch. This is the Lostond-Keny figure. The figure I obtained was 1.94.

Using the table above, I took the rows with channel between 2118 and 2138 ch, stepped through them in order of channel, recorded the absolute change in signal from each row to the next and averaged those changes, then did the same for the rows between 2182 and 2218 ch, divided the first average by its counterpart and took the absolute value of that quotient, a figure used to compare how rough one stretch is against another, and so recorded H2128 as 1.4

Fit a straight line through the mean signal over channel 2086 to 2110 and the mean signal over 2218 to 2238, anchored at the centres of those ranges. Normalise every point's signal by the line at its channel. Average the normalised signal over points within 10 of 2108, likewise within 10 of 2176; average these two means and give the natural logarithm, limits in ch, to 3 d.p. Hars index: 0.037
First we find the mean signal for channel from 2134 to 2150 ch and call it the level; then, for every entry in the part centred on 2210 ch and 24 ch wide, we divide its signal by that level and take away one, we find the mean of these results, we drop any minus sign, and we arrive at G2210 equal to 0.24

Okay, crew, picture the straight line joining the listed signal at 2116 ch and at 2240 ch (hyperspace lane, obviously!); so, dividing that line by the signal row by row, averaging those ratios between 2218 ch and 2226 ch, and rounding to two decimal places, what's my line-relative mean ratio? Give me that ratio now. 1.40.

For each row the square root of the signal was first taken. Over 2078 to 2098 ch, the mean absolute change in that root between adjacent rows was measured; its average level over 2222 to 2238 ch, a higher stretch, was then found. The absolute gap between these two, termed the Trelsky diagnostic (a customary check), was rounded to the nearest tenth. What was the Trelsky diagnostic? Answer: 13.1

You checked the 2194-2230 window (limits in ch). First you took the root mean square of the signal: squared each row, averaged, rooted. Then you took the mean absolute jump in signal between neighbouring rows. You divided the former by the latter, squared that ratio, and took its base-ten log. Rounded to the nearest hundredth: 1.73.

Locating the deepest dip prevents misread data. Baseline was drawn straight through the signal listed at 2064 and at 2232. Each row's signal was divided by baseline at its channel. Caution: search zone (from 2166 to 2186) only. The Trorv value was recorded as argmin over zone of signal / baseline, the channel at 2180 ch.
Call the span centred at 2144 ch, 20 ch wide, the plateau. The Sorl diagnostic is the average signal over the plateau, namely 213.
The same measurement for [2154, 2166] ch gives 201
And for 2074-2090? 202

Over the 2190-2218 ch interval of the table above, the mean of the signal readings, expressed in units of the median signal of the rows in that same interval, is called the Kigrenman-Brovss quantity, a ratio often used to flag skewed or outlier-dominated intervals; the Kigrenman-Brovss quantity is 0.99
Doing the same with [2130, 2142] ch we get 1.01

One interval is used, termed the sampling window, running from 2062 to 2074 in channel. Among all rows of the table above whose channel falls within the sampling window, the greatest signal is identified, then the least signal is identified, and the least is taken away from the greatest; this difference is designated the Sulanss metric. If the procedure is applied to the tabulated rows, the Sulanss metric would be 17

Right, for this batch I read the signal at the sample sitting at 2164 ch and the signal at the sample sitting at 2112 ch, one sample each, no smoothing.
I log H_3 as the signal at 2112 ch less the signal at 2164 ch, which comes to 31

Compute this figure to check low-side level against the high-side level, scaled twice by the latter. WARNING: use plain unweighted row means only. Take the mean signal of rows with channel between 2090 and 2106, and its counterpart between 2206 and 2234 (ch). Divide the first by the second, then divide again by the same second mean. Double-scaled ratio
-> 0.0081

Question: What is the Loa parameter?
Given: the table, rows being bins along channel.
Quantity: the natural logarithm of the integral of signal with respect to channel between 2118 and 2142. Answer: 8.6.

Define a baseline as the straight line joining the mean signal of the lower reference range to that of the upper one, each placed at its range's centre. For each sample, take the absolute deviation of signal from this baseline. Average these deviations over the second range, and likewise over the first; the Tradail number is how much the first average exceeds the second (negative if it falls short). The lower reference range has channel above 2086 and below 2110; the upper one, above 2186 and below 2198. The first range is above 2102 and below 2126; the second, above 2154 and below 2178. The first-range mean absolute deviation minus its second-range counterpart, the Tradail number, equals 14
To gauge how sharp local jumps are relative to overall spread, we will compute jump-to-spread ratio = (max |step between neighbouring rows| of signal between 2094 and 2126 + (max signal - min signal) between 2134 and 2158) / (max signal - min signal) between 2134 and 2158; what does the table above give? 2.1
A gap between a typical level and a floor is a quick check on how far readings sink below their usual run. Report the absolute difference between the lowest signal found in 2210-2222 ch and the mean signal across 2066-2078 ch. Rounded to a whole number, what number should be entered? 98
